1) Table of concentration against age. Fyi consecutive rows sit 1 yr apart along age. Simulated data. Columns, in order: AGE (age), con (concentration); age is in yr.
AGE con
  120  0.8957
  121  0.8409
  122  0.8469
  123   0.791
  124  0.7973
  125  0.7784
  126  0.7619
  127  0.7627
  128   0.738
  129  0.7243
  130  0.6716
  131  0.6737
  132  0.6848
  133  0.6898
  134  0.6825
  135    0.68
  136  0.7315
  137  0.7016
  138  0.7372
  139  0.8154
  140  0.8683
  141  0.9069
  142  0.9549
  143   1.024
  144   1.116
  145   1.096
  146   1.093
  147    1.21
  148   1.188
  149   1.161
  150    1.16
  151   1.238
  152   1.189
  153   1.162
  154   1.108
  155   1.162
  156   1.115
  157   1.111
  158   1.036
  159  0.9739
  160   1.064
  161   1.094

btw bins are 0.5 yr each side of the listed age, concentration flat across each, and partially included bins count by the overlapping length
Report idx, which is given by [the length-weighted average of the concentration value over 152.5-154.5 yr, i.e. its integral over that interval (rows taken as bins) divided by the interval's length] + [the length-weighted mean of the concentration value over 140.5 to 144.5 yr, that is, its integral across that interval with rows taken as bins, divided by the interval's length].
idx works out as 2.14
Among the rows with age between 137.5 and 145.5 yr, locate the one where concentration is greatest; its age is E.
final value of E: 144 yr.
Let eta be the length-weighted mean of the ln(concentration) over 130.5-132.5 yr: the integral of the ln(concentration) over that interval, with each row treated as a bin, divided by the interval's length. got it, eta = -0.4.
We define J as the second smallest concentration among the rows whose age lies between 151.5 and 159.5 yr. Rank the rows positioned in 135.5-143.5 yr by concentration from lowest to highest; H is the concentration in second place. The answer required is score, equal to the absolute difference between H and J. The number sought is 0.3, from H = 0.7315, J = 1.036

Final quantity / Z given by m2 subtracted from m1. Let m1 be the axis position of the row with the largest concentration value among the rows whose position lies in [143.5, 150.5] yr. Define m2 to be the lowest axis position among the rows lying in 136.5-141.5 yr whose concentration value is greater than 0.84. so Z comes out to 7 yr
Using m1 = 147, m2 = 140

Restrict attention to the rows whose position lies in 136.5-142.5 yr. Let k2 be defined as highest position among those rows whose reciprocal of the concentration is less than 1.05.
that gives 142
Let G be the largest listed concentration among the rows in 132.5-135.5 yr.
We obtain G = 0.6898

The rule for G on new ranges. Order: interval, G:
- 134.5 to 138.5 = 0.7372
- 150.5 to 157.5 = 1.238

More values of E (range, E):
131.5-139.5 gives 139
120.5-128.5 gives 122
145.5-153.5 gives 151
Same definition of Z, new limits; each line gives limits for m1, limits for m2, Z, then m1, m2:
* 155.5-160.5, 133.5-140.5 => 16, 156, 140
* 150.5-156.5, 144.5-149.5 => 6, 151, 145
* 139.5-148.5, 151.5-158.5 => -5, 147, 152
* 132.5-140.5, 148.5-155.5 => -9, 140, 149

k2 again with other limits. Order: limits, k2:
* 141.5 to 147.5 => 147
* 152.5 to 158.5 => 158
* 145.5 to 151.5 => 151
